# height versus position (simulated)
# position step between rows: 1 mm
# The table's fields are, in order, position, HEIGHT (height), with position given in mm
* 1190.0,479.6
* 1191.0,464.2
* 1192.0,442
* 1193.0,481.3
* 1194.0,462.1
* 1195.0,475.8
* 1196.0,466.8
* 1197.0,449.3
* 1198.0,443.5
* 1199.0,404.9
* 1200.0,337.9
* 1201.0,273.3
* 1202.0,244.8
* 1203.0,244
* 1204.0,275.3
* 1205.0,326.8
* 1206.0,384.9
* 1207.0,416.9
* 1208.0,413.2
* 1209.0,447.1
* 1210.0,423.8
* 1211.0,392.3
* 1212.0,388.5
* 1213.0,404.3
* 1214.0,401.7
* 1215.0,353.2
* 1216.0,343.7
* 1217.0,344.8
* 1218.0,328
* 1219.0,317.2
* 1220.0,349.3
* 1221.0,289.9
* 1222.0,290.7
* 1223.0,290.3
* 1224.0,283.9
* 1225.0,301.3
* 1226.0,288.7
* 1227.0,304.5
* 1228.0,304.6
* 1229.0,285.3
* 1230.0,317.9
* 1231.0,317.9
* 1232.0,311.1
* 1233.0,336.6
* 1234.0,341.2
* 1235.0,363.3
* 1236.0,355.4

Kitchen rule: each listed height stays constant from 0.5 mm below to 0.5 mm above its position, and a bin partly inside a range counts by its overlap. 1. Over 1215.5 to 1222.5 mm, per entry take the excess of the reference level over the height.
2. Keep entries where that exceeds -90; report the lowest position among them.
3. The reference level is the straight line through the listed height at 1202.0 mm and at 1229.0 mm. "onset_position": 1216.0 mm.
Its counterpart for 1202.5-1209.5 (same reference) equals 1203.0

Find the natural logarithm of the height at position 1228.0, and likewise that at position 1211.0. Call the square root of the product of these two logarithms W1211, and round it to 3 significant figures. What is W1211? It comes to 5.84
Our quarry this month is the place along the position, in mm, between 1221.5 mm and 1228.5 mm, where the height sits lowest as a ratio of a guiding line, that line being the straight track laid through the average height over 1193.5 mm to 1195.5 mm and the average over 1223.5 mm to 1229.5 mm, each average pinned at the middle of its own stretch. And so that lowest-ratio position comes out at 1222.0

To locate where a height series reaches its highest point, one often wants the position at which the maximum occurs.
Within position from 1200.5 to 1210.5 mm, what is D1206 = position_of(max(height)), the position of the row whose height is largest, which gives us 1209.0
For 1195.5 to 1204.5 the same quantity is 1196.0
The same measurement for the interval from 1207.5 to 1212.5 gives 1209.0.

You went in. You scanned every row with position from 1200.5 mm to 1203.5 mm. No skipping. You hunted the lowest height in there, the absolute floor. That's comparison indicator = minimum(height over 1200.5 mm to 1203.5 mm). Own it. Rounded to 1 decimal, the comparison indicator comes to 244.0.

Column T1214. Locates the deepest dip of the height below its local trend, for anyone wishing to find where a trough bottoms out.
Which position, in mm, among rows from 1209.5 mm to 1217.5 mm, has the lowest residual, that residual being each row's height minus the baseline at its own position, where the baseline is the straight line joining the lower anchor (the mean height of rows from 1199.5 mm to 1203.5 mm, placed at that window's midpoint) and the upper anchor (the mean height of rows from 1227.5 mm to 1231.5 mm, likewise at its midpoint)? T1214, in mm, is 1217.0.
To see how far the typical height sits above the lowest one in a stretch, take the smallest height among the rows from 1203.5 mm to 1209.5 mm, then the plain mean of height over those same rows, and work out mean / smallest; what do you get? 1.37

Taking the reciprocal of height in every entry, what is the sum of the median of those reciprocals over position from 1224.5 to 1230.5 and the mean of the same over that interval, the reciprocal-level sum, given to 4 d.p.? 0.0066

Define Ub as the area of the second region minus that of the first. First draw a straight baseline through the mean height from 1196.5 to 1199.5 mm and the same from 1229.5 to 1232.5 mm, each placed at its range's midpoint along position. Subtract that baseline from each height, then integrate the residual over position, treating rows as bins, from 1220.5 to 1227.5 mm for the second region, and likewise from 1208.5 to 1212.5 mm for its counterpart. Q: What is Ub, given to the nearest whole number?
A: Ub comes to -432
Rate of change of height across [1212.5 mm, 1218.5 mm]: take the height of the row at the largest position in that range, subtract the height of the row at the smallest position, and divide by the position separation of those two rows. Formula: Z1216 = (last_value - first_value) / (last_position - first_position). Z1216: -15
